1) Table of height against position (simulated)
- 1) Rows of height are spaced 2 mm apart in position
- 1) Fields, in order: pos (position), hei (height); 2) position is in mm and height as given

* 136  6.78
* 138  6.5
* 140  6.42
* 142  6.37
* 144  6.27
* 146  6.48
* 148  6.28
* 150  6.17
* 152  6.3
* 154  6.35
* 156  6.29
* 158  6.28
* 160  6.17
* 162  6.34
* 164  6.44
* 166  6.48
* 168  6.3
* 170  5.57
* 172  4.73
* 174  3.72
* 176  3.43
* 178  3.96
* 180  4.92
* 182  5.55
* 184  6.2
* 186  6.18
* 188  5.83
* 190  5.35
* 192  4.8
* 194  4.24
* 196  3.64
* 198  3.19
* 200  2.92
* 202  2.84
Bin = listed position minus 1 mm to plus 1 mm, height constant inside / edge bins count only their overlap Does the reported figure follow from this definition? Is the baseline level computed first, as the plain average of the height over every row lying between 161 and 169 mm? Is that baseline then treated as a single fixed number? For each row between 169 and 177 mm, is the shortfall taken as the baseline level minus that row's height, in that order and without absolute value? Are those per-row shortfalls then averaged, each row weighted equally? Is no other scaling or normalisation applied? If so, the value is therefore 2.0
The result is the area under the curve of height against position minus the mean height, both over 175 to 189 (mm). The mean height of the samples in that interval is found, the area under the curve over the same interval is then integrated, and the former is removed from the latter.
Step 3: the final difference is 67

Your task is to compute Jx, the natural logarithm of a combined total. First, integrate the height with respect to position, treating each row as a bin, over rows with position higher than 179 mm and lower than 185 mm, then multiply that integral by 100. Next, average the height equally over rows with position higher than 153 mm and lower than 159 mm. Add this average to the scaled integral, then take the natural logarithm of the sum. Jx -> 8.11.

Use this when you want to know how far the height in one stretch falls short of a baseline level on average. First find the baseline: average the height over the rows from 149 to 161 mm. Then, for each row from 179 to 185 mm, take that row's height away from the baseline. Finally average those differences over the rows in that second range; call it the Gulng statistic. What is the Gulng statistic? 0.7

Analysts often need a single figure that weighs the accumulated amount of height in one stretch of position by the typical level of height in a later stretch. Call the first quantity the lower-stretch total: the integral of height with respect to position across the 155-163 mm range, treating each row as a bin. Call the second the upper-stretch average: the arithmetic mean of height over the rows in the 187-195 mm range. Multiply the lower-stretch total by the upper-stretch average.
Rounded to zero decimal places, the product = 254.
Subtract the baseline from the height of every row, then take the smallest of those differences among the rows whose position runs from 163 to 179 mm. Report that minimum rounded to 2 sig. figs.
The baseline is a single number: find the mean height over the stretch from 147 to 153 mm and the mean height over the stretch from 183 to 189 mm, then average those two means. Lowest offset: -2.7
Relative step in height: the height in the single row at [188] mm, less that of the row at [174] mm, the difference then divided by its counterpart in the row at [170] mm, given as 0.38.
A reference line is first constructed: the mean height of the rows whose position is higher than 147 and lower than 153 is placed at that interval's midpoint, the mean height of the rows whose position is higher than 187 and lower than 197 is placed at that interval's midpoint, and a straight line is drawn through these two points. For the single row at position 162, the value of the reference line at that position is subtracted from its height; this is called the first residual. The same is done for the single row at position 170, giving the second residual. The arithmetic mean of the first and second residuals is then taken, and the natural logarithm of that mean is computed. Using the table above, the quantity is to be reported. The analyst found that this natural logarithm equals -1.32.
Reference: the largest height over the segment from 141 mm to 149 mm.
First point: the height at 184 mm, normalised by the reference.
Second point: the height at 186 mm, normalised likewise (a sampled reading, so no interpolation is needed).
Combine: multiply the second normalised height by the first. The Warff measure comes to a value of 0.91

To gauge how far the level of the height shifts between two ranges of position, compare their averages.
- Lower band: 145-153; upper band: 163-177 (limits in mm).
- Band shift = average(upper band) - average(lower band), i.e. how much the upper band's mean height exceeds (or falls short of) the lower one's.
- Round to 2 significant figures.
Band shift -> -1.1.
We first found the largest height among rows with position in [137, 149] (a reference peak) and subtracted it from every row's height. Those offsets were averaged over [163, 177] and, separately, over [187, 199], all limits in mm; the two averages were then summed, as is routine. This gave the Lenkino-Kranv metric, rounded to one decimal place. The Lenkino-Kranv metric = -3.3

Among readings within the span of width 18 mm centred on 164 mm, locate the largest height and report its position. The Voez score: 166 mm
